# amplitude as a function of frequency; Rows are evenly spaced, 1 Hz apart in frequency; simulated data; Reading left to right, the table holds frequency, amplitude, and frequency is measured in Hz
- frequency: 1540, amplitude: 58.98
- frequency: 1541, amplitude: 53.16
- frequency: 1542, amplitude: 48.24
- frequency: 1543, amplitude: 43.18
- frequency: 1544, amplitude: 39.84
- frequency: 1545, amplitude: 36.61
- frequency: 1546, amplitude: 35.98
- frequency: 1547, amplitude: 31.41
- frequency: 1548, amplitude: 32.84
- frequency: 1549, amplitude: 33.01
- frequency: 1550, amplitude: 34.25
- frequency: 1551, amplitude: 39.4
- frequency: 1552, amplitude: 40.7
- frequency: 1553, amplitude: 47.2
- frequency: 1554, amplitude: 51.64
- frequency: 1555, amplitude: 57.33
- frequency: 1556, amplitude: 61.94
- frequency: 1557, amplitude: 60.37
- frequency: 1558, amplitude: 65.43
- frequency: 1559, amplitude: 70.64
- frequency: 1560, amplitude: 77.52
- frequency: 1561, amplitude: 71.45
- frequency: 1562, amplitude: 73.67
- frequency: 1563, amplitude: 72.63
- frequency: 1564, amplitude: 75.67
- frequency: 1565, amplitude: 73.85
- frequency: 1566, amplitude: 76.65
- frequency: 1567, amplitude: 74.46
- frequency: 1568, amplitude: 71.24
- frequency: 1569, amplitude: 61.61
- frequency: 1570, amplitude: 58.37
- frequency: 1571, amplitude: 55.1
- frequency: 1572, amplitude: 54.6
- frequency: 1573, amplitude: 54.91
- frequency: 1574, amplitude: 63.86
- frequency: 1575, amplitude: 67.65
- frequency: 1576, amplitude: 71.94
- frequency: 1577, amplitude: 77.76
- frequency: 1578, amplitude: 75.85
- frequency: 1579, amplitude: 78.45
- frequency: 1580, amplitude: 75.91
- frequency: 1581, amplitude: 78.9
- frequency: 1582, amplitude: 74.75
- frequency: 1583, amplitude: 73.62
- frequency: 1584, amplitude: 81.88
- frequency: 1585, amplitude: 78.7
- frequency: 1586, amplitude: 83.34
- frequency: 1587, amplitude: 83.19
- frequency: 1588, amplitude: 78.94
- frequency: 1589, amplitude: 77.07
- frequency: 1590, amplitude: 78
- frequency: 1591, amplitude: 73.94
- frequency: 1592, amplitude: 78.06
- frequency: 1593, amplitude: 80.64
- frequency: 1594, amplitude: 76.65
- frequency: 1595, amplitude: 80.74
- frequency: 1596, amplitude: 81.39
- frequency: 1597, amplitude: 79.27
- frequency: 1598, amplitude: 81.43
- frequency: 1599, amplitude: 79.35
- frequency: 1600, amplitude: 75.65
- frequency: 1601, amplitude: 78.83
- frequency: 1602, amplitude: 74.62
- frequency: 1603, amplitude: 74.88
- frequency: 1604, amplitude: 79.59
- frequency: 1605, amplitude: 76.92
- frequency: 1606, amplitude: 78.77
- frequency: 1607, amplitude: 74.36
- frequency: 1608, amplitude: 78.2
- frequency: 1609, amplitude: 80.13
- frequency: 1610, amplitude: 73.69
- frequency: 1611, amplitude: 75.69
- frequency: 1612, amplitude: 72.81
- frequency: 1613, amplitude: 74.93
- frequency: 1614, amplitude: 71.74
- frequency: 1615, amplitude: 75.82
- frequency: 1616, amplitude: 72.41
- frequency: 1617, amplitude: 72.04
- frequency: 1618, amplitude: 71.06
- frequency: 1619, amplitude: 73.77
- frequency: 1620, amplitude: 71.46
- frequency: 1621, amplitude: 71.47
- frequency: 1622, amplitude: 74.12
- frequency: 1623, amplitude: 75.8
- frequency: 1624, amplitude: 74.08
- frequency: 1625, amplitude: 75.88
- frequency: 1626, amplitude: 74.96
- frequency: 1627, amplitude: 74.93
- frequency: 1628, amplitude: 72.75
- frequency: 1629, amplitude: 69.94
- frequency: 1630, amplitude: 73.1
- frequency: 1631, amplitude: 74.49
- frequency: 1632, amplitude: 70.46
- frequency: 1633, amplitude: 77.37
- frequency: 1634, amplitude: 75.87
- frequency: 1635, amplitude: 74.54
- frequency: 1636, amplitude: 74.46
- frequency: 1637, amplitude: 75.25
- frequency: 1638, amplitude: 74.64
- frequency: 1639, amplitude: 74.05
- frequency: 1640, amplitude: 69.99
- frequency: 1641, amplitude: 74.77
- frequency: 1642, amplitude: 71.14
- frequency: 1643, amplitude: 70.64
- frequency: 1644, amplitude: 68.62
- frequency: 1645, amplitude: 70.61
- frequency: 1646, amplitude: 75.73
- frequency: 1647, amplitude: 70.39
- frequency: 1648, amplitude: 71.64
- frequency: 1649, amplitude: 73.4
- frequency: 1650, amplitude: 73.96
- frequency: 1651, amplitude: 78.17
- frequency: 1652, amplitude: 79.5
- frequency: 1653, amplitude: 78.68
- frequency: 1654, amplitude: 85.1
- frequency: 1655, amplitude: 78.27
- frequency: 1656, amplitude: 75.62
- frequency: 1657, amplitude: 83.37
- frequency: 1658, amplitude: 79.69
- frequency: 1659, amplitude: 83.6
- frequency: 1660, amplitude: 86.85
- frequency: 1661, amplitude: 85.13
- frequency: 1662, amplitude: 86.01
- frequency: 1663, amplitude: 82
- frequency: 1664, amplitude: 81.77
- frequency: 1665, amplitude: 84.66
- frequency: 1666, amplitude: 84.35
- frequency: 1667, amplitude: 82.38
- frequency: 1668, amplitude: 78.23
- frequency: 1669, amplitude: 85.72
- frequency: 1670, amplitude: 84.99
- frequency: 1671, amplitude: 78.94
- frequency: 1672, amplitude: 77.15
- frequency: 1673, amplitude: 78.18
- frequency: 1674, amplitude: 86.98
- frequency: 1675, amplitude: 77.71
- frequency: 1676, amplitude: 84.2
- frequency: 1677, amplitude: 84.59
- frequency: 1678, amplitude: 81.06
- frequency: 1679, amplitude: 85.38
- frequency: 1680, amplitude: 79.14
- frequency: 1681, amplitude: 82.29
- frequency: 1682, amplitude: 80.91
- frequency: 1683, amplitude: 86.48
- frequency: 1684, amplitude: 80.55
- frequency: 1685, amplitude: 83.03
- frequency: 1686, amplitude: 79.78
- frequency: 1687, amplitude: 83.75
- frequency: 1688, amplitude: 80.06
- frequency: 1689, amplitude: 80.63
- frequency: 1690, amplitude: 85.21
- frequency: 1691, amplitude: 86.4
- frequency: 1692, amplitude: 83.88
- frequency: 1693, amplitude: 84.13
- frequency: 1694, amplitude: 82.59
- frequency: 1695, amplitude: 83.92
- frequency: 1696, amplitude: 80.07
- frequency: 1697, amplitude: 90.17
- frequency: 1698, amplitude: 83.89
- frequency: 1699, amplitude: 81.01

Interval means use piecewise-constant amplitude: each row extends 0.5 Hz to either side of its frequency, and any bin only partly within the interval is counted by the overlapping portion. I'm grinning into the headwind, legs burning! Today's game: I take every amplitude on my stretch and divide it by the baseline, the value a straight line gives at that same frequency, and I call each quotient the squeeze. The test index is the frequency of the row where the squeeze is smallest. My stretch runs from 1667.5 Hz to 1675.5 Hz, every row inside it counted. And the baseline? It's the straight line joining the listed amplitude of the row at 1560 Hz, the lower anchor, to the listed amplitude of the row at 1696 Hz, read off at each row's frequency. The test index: 1672 Hz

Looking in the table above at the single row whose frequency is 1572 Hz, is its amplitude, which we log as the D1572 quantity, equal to 54.6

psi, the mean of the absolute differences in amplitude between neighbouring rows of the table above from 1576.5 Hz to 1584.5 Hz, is 3.4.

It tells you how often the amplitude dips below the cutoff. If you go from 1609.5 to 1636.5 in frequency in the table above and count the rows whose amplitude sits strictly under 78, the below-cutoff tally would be 27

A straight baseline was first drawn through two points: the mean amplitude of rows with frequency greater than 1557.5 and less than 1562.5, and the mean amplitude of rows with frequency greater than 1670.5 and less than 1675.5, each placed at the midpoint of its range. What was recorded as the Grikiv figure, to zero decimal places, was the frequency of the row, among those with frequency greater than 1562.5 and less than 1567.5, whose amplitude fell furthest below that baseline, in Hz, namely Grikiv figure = 1563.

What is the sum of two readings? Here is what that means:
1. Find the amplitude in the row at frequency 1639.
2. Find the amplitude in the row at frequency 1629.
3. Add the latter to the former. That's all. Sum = 144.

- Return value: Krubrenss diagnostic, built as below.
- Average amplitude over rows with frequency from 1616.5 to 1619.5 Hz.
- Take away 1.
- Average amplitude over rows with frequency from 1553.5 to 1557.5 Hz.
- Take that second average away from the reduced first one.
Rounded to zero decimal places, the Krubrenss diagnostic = 13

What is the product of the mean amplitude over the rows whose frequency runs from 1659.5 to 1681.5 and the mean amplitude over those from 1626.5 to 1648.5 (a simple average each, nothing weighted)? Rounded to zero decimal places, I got 6029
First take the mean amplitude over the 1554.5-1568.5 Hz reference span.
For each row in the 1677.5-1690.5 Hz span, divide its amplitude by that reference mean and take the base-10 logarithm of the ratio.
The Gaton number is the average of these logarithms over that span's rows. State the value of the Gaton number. 0.07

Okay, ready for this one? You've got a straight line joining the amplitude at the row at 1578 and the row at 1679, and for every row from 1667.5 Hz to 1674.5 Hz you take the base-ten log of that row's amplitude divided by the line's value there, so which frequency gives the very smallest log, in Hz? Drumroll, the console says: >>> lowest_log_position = 1672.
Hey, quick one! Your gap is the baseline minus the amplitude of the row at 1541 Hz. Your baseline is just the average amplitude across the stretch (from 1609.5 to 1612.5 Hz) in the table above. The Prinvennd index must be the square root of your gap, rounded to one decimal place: 4.6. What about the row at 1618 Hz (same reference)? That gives 1.7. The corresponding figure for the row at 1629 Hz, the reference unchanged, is 2.0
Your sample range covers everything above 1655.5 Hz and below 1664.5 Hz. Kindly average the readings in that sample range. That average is 83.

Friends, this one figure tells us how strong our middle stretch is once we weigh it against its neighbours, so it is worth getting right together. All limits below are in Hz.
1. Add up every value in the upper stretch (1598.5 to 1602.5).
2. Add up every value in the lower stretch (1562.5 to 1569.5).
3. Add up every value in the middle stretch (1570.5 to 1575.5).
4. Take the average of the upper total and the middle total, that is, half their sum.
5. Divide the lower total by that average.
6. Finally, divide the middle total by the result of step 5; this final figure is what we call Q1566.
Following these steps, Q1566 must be 177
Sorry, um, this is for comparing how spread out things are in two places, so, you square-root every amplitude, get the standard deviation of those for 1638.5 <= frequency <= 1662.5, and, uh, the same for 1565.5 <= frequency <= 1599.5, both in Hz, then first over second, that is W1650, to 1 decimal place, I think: 0.6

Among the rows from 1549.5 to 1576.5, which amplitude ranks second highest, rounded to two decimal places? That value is 76.65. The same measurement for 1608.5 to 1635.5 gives 77.37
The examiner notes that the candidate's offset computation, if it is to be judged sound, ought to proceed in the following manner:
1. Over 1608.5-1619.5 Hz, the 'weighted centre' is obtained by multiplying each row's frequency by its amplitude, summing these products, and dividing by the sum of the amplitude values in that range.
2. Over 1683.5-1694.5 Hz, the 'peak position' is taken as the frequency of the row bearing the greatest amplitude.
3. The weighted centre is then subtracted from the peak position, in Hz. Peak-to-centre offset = 77.1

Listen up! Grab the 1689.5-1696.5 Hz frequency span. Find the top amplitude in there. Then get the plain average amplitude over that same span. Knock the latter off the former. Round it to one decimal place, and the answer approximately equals 2.7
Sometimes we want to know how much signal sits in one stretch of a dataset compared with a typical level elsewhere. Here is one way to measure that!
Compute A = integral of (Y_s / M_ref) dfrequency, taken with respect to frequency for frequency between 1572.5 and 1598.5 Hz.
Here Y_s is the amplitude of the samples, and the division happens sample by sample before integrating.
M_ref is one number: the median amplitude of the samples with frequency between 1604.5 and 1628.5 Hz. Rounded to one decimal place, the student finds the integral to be 26.8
